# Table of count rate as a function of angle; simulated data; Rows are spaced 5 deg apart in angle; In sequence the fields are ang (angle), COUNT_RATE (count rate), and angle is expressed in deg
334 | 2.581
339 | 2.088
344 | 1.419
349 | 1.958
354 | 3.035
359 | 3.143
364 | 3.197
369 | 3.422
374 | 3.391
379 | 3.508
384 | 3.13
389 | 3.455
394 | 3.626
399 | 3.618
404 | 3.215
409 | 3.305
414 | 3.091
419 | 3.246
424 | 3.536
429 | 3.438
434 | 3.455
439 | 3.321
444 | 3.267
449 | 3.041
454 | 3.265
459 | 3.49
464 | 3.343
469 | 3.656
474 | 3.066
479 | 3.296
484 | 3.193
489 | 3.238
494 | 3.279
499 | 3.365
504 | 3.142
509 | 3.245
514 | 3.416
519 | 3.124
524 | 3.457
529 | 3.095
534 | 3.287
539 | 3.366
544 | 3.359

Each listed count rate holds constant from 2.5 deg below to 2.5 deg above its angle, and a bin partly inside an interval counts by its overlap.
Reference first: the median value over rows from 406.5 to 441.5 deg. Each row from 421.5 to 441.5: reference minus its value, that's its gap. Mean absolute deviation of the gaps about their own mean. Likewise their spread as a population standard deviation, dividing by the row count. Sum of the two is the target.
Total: 0.14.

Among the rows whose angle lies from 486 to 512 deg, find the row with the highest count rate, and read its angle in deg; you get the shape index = 499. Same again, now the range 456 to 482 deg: 469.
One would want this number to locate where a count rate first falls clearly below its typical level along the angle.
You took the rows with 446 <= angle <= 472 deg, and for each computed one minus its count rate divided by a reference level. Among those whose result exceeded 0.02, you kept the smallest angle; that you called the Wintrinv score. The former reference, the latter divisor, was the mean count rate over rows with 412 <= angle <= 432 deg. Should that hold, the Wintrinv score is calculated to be 449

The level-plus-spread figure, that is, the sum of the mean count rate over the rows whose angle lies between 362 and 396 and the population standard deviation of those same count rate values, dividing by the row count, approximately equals 3.55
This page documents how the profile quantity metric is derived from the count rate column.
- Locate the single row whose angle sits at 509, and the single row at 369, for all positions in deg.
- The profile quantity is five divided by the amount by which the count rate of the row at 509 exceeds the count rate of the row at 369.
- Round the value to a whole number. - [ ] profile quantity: -28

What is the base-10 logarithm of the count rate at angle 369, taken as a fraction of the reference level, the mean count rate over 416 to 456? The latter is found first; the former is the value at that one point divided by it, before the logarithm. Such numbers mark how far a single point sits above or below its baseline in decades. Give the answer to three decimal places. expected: 0.013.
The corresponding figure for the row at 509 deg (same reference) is -0.010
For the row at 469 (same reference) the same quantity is 0.042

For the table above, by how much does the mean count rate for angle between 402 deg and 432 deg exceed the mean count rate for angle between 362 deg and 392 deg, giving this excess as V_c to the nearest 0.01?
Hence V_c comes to -0.05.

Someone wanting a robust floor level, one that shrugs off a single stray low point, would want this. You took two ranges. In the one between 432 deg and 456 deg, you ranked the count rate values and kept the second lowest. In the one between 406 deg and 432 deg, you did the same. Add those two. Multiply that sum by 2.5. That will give 16.28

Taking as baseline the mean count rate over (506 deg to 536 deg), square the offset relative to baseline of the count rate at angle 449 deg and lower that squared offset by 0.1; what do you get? -0.05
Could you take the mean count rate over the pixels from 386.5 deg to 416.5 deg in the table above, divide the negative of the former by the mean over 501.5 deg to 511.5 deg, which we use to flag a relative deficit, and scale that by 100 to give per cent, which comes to -106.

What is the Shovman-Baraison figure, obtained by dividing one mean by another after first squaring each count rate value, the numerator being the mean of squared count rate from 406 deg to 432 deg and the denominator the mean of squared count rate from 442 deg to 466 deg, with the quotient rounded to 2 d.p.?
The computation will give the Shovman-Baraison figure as 1.03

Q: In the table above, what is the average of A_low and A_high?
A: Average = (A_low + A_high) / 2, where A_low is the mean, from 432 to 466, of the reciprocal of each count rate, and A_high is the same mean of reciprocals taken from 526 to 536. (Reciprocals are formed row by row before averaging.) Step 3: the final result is 0.308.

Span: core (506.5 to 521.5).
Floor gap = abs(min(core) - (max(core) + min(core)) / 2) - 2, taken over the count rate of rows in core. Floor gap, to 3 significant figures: -1.85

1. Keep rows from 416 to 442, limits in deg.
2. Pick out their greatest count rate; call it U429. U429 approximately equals 3.536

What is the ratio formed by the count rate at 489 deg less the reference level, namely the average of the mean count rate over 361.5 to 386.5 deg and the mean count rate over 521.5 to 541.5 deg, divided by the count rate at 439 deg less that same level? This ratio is -13.9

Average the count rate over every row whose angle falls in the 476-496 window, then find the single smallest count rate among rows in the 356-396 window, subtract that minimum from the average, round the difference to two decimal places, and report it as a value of 0.12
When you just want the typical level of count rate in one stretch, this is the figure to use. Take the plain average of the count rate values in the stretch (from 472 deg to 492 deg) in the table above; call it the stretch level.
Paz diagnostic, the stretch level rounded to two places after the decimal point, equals 3.20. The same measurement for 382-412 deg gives 3.39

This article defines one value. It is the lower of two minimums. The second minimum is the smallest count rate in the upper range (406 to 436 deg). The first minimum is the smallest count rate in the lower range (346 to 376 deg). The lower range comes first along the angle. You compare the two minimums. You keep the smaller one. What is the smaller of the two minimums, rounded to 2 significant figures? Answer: 2.0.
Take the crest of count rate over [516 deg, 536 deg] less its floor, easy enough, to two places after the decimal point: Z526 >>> 0.36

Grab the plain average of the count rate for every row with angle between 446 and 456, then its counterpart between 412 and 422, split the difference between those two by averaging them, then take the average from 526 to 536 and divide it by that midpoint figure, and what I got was 1.01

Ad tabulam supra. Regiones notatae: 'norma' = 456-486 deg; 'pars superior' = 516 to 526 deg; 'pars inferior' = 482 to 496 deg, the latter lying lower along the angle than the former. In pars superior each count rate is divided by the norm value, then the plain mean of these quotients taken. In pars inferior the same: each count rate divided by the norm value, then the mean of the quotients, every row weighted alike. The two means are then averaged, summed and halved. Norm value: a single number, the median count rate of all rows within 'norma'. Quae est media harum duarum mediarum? 0.98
